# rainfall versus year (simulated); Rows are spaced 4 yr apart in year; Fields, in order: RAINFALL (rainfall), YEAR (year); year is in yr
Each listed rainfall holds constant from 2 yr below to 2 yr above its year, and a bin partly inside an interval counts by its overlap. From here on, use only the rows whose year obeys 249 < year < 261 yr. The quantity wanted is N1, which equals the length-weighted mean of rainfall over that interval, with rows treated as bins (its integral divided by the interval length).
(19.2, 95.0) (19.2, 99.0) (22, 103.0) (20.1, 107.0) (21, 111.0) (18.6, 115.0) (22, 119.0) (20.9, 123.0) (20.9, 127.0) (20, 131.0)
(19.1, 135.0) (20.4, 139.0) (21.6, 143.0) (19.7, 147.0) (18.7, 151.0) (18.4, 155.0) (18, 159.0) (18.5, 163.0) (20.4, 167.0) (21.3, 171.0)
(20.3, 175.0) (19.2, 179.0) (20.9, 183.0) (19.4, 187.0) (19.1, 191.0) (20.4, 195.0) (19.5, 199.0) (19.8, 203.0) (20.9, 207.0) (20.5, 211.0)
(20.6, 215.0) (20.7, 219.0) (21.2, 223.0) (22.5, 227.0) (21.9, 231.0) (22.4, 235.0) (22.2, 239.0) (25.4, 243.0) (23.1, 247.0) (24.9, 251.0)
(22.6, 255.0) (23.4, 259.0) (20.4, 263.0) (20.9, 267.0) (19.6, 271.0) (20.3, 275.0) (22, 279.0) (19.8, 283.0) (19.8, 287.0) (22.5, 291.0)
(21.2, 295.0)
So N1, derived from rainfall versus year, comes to 23.6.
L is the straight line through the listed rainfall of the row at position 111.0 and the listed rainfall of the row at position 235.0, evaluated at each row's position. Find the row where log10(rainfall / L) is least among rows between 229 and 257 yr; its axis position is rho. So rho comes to 231.0 yr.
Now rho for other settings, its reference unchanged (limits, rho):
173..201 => 191.0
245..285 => 271.0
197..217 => 199.0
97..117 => 115.0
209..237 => 211.0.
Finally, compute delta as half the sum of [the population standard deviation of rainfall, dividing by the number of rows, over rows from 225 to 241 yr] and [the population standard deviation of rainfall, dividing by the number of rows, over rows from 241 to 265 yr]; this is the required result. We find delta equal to 0.9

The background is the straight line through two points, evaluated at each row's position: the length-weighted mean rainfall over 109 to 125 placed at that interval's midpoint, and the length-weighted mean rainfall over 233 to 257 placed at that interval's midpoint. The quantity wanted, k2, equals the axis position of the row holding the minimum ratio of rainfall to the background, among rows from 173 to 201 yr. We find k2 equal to 191.0 yr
